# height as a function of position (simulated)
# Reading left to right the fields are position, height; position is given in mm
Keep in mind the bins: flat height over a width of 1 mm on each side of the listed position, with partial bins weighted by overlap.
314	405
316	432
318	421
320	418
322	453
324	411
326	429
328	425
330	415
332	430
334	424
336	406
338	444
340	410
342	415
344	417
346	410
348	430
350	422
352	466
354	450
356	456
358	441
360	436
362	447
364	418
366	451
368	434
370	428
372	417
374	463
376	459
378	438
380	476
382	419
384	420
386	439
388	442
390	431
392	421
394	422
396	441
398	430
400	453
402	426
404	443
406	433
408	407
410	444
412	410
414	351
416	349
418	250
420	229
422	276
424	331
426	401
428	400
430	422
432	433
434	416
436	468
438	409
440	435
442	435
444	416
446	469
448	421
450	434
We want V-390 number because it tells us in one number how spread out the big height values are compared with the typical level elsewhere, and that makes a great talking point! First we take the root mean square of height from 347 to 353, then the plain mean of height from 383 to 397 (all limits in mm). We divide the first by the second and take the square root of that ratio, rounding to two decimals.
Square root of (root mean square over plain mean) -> 1.01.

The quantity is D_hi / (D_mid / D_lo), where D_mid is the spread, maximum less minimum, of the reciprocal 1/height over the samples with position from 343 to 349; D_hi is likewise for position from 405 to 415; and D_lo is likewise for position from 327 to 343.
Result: 0.0011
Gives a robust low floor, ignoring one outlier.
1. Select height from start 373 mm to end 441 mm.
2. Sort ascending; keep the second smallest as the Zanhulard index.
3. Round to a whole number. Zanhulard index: 250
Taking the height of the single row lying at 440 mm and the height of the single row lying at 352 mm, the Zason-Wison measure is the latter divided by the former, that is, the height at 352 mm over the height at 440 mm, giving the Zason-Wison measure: 1.07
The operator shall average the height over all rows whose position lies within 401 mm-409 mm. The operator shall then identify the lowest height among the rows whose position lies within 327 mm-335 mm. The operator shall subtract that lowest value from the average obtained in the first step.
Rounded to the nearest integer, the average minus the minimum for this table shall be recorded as 12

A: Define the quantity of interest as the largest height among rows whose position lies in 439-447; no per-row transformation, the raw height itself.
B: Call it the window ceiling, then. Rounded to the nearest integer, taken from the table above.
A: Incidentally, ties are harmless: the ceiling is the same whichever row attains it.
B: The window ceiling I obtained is 469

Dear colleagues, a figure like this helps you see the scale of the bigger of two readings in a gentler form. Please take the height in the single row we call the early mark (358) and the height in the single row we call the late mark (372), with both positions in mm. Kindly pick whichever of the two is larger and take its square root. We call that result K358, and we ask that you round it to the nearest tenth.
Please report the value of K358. 21.0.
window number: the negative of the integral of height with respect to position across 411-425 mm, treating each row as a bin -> -4392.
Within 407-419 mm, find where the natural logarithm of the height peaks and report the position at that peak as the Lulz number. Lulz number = 410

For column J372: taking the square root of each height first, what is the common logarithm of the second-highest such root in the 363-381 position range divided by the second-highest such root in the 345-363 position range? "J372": 0.003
